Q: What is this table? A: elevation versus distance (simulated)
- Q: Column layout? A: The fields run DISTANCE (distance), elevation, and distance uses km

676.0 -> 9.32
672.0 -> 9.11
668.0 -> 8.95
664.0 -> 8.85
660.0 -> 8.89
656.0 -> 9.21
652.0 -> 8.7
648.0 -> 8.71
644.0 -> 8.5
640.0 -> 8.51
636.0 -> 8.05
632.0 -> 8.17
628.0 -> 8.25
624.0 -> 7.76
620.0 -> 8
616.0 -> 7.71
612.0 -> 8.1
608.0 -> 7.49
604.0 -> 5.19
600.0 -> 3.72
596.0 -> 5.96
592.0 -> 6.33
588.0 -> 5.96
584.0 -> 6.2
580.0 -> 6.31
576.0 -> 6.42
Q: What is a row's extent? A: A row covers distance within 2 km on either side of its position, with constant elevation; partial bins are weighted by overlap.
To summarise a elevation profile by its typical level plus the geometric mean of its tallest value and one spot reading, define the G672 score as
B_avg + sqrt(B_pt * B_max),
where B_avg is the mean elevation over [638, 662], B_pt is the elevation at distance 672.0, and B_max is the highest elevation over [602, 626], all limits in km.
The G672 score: 17.34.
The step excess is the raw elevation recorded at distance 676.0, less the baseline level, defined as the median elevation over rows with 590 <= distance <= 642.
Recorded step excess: 1.6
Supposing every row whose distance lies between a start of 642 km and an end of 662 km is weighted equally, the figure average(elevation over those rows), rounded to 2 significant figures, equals 8.8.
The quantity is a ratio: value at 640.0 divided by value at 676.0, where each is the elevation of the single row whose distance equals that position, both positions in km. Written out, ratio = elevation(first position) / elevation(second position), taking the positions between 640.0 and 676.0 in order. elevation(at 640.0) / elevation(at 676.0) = 0.91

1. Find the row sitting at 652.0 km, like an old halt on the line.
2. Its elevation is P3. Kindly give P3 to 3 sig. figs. 8.70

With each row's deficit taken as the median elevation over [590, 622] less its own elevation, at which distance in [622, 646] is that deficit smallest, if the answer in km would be 640.0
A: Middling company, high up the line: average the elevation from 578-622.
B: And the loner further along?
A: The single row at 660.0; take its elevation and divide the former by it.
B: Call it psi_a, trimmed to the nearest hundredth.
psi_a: 0.73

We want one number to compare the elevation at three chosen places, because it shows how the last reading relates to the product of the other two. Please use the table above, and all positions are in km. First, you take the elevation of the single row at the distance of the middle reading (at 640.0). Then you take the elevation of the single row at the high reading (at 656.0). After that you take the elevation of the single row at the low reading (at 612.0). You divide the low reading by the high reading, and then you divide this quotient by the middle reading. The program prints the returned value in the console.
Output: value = 0.103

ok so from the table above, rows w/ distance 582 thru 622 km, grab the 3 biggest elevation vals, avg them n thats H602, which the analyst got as 7.94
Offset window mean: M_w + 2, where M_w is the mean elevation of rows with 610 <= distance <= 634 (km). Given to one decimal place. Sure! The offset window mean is 10.0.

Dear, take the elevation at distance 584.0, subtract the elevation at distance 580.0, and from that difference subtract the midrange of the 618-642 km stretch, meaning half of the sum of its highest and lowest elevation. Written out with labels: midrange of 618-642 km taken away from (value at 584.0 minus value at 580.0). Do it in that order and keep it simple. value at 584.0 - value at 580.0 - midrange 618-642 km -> -8.2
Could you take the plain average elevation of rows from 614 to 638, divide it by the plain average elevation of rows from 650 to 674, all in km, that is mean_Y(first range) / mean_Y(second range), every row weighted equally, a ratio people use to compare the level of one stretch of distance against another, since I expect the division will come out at 0.89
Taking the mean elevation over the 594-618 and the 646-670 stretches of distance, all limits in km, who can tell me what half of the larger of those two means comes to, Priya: 4.44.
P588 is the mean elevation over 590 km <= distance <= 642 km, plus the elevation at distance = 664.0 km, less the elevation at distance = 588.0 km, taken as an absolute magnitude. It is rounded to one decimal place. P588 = 10.1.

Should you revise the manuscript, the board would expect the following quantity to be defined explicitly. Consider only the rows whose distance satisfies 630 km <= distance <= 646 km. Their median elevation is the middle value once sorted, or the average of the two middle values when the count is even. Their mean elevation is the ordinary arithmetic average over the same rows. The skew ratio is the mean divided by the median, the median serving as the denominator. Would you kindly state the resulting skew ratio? 0.997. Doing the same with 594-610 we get 1.003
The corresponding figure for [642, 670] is 0.998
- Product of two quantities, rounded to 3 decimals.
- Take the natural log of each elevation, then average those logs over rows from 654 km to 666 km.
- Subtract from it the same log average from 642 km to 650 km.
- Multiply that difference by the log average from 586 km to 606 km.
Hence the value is 0.072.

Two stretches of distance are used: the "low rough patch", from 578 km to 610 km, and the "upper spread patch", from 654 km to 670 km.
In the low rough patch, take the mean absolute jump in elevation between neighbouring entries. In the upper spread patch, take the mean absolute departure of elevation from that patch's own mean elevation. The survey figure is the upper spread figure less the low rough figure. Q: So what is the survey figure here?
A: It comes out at -0.9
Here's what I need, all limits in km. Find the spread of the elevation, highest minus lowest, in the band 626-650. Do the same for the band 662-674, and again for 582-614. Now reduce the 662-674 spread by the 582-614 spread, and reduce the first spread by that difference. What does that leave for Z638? 4.8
